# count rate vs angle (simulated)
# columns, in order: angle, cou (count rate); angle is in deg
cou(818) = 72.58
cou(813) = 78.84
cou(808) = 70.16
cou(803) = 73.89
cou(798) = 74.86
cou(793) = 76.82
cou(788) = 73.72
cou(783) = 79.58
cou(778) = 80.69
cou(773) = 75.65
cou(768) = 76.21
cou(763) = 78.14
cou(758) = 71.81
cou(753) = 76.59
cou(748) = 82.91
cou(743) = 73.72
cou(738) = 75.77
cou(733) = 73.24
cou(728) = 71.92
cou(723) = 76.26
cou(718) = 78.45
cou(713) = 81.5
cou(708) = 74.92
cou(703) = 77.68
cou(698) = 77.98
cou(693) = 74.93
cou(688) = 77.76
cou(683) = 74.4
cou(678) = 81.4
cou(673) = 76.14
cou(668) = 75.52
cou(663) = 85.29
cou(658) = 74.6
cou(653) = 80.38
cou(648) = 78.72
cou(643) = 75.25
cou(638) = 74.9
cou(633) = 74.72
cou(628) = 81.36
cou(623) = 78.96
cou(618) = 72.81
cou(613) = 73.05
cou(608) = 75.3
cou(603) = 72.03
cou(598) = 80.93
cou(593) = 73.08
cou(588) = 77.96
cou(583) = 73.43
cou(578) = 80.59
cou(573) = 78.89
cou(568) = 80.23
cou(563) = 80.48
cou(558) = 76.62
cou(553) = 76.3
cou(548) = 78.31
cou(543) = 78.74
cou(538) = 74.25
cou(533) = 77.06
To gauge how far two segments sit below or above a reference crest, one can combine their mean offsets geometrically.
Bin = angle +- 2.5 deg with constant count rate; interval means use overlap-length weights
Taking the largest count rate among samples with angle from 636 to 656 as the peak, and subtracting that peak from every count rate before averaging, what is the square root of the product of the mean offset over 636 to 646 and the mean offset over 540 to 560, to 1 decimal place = 3.9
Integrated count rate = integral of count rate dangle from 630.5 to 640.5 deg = 748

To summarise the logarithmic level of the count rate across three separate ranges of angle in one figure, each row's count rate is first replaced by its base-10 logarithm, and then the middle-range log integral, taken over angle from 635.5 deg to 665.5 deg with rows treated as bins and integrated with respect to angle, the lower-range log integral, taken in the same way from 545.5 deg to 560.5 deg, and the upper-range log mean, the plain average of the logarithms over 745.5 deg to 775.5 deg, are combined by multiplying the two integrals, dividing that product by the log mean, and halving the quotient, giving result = 426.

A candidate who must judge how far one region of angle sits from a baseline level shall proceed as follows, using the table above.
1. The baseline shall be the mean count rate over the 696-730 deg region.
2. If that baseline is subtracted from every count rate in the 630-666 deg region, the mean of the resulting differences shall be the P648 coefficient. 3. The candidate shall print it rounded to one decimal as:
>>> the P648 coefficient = 0.7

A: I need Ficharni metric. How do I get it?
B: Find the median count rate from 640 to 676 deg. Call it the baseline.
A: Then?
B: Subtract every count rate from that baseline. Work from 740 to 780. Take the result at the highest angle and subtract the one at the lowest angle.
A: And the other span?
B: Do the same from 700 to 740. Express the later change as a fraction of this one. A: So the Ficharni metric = -3.6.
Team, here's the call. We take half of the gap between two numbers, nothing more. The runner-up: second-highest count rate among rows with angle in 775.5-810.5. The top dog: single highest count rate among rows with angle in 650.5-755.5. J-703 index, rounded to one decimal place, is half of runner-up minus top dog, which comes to -2.9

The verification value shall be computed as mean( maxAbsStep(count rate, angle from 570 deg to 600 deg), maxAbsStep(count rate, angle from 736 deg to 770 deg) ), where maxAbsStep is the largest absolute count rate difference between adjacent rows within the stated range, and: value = 8.5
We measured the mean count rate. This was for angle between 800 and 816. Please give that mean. 74.3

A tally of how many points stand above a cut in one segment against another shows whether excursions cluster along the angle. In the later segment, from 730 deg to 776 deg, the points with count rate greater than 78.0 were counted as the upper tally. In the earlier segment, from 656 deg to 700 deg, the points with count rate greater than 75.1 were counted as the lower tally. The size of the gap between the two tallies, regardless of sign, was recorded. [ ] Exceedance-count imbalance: 4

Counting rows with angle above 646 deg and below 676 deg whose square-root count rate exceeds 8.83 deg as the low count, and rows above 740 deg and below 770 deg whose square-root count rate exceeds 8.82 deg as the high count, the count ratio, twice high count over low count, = 1.3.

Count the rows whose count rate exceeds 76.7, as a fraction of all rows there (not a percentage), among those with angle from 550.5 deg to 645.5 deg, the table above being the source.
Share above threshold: 0.42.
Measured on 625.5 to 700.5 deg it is 0.47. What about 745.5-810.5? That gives 0.38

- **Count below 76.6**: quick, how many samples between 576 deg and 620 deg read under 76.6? 6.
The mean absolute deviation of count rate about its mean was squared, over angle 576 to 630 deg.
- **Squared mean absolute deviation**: 11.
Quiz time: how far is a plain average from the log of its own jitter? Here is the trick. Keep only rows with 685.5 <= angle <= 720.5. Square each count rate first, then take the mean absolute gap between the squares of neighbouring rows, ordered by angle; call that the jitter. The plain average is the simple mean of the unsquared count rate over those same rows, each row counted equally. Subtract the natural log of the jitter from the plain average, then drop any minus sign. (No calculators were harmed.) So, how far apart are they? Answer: 71.4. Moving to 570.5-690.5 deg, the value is 70.4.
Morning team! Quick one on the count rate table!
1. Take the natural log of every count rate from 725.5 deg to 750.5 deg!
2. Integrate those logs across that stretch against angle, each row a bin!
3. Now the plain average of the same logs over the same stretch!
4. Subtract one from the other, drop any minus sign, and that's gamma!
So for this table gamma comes 103.8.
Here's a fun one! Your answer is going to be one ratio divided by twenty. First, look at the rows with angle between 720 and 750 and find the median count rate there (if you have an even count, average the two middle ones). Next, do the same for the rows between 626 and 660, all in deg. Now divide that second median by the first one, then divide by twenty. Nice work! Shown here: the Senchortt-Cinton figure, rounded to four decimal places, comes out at 0.0503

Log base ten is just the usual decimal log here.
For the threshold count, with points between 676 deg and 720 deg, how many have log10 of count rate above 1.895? 2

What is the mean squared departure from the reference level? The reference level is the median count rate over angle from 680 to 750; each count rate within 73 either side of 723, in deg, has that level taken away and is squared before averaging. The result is 11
